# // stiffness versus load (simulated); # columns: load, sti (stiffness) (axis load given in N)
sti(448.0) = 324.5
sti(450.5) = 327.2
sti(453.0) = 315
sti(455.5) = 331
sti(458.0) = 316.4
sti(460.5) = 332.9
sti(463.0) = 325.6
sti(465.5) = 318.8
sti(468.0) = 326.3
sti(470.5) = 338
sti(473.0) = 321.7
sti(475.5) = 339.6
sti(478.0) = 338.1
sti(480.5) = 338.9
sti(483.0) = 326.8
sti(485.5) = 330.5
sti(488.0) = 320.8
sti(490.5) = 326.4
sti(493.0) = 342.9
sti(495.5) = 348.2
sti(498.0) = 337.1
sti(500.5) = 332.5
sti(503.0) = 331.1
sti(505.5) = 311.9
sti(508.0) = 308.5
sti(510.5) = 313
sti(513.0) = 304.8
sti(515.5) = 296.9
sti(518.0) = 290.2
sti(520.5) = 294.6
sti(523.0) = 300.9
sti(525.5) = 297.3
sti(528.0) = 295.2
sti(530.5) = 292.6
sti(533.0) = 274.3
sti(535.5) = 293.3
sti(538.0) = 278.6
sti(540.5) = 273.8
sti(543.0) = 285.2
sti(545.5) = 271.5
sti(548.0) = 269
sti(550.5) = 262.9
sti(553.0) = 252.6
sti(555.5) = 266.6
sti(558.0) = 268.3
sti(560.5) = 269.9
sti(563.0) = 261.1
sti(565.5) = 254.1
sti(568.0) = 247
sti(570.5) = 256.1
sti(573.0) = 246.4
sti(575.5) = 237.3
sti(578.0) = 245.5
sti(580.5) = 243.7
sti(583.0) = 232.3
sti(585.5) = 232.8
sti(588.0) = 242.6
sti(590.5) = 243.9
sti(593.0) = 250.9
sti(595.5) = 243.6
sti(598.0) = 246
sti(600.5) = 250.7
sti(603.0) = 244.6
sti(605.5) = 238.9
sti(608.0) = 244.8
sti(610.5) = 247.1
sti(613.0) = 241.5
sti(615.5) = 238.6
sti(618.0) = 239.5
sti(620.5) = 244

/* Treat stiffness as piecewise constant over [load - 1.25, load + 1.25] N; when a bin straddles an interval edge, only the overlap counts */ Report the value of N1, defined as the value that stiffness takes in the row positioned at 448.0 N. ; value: 324.5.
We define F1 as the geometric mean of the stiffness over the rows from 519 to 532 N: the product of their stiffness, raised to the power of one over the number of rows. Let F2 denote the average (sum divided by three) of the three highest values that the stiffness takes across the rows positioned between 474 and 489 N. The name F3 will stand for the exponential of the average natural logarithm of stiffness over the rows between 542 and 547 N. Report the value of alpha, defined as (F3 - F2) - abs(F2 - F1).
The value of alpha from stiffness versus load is -103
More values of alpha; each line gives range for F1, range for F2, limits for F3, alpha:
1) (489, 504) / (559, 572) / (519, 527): -39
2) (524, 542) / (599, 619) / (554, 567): -22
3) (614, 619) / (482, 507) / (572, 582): -203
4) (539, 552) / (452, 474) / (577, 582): -151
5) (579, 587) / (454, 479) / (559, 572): -183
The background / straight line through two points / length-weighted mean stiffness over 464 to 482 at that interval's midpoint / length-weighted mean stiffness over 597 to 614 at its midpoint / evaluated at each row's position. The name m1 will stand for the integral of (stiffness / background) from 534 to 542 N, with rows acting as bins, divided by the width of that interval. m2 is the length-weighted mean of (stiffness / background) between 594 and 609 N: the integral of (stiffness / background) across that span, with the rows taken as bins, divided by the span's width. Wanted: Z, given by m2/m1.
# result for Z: 1.02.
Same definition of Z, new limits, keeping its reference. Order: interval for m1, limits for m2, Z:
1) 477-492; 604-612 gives 0.98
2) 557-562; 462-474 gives 1.00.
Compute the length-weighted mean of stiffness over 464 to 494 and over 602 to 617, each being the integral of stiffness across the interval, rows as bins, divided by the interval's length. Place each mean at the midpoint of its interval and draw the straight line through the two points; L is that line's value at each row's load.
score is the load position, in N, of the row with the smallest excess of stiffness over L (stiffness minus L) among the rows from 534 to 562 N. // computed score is 553.0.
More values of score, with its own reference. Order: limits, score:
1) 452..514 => 453.0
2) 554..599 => 575.5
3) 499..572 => 553.0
